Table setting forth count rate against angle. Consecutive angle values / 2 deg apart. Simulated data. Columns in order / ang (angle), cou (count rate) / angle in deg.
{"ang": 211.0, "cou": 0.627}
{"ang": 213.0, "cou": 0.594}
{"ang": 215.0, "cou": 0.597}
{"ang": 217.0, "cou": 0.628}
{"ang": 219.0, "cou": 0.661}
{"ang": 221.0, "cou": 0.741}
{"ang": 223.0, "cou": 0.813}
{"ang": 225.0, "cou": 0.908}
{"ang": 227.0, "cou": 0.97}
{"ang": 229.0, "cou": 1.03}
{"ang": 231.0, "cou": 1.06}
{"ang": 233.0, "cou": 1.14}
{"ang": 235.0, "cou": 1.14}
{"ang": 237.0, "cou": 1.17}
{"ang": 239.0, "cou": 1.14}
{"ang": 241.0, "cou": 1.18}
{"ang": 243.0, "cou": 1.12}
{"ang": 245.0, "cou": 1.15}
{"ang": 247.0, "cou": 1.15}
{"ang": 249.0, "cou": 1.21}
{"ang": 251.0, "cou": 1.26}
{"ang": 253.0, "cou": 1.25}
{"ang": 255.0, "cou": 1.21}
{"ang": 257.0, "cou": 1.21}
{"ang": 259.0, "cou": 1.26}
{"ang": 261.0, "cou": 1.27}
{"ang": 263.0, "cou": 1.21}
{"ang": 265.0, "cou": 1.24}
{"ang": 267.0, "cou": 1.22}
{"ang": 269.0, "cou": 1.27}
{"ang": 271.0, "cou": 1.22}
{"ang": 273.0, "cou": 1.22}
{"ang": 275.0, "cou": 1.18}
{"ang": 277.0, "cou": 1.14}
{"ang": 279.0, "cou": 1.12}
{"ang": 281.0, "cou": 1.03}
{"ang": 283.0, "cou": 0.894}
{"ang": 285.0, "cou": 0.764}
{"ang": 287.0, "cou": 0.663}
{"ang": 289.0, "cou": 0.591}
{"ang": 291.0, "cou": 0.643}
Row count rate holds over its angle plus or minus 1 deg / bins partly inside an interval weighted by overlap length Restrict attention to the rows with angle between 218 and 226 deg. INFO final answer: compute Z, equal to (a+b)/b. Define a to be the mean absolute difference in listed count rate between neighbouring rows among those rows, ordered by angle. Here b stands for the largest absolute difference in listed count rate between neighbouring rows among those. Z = 1.87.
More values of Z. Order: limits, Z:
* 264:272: 1.80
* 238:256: 1.60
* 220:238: 1.56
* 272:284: 1.48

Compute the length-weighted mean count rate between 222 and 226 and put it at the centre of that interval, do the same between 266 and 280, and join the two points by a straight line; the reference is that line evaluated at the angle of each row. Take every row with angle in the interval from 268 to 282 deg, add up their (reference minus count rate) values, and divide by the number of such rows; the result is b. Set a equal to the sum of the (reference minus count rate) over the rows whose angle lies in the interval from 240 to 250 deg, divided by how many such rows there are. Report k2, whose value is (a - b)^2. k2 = 0.039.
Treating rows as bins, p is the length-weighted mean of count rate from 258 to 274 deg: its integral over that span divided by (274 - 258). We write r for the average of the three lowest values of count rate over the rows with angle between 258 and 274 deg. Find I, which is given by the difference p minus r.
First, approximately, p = 1.24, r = 1.22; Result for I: 0.02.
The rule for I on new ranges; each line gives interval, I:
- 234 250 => 0.02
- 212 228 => 0.13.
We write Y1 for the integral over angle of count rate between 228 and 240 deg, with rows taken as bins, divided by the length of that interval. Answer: 1.11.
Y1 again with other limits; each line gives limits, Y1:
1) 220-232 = 0.92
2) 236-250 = 1.16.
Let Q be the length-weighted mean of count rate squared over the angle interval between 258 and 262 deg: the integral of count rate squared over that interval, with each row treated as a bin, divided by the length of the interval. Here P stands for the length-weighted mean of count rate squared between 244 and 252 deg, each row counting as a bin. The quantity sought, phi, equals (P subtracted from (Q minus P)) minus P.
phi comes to -2.7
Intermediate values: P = 1.4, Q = 1.60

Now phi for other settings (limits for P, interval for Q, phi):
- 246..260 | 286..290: -4.1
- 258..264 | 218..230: -3.9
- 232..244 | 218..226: -3.3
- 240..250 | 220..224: -3.4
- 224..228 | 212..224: -2.2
